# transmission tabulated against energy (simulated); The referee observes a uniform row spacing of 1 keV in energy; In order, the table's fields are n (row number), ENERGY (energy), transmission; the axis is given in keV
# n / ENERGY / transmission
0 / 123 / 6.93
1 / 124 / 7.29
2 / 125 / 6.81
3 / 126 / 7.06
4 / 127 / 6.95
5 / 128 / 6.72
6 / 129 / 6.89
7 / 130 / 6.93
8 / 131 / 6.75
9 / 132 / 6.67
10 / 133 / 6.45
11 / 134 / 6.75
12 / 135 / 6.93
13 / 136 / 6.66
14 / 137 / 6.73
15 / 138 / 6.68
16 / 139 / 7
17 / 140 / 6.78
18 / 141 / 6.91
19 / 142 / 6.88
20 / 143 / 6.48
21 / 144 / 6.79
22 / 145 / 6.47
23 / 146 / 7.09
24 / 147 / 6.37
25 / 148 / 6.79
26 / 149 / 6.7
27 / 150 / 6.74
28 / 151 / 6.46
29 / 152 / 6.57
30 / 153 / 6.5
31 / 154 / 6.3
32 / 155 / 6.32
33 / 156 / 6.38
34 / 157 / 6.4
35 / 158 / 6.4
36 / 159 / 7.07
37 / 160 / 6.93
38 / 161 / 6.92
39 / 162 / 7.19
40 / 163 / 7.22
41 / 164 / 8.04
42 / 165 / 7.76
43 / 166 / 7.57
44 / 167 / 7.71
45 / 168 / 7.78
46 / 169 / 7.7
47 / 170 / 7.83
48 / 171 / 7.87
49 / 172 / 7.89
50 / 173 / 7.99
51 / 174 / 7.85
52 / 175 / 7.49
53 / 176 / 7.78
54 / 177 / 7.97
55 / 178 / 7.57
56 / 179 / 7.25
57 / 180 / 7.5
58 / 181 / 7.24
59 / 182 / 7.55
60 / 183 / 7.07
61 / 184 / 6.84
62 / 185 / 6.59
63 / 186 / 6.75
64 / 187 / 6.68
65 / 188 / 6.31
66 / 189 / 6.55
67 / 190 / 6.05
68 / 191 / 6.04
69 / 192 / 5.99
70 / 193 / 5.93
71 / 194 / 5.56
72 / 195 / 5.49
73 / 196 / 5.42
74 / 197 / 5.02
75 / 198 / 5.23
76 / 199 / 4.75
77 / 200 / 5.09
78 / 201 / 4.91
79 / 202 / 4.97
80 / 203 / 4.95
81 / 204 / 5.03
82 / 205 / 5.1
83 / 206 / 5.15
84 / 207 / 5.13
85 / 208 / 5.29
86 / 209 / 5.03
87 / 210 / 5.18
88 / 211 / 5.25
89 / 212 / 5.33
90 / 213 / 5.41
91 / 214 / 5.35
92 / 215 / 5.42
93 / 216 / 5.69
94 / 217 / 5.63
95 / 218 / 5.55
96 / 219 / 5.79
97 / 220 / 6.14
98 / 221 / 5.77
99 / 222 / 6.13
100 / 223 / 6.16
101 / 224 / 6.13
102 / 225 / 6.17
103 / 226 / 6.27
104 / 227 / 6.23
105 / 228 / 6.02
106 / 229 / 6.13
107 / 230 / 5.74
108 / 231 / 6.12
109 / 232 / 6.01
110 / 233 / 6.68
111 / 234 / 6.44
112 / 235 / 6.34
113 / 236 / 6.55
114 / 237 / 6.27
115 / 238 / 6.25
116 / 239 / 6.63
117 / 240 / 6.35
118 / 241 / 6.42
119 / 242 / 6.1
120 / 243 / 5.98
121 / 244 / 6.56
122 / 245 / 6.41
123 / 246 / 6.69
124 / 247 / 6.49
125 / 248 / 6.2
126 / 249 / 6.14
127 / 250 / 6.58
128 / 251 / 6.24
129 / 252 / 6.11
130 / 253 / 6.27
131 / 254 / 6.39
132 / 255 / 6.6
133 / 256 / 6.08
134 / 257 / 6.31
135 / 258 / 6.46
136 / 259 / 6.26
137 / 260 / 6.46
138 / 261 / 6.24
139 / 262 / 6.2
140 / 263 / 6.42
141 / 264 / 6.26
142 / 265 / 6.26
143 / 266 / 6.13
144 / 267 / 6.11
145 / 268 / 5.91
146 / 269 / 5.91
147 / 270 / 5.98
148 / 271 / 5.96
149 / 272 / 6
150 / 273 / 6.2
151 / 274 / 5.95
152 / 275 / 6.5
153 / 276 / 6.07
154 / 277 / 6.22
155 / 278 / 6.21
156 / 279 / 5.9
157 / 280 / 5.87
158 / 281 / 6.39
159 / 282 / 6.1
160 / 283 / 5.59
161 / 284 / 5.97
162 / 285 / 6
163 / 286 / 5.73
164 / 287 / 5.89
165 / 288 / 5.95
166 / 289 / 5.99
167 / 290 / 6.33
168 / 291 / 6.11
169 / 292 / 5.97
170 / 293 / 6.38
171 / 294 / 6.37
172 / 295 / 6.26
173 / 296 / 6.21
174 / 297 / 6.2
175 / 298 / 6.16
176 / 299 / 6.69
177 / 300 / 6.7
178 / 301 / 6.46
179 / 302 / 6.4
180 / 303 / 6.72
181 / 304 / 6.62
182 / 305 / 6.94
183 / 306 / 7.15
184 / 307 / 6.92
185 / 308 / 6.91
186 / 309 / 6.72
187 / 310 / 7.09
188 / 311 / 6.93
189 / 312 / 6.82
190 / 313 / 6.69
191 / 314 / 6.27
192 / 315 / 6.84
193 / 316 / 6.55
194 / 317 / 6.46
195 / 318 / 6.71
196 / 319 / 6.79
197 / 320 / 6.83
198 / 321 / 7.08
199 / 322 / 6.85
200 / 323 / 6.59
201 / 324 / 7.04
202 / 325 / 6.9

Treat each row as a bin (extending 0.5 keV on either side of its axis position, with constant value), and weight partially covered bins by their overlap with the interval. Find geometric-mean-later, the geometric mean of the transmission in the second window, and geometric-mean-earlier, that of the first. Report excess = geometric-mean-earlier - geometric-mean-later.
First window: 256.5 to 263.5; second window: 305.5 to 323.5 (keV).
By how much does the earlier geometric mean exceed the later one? -0.5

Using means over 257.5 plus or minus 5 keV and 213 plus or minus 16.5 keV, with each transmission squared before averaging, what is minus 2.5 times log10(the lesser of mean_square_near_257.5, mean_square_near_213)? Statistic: -3.71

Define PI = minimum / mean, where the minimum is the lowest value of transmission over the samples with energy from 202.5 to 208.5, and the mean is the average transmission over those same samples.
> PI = 0.97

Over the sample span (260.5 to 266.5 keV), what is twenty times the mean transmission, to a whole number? 125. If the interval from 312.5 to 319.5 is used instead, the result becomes 132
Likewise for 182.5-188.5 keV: 134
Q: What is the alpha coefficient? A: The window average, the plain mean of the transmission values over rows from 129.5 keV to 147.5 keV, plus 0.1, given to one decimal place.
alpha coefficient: 6.8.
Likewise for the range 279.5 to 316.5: 6.5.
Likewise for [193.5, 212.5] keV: 5.3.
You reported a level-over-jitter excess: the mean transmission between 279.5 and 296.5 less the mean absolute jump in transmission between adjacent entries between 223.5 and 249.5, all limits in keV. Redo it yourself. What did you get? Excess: 5.8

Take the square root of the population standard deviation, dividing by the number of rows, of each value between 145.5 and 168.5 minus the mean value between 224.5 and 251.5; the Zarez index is 0.73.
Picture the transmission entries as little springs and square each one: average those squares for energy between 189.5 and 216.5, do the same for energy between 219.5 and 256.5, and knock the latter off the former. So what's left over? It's -10.8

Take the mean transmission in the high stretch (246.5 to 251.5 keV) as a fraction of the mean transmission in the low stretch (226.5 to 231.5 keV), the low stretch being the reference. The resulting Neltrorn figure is 1.05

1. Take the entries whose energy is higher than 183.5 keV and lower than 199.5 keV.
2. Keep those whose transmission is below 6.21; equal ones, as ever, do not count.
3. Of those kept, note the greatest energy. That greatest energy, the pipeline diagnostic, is 199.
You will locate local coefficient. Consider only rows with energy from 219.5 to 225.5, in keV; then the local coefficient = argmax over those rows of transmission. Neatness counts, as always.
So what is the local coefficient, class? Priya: 225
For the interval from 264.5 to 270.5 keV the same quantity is 265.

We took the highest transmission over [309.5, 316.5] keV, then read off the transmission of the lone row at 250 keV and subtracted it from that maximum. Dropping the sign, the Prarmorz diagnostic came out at 0.5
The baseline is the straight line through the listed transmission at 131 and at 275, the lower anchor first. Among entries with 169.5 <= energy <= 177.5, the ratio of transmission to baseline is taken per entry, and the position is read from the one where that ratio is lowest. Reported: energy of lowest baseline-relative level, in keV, 175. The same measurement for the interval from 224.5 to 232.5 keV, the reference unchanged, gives 230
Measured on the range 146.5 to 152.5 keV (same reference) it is 147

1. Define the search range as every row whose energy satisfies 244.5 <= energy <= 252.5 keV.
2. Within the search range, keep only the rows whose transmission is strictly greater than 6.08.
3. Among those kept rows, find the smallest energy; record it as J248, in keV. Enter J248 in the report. 245 keV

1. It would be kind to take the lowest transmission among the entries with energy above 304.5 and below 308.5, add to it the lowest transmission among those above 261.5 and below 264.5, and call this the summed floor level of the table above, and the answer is 13.1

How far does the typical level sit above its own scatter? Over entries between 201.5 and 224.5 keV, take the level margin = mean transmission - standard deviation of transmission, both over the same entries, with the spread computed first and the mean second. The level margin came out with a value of 5.1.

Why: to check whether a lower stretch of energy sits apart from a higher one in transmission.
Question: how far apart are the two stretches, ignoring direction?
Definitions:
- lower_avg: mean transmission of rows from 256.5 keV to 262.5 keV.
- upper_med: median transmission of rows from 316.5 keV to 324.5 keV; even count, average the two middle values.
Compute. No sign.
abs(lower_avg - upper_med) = 0.49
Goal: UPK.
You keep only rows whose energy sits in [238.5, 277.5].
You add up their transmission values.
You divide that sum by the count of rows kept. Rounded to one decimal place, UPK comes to 6.3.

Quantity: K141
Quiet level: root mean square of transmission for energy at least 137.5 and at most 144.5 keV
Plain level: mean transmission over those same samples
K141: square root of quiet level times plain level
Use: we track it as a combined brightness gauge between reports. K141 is 6.79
